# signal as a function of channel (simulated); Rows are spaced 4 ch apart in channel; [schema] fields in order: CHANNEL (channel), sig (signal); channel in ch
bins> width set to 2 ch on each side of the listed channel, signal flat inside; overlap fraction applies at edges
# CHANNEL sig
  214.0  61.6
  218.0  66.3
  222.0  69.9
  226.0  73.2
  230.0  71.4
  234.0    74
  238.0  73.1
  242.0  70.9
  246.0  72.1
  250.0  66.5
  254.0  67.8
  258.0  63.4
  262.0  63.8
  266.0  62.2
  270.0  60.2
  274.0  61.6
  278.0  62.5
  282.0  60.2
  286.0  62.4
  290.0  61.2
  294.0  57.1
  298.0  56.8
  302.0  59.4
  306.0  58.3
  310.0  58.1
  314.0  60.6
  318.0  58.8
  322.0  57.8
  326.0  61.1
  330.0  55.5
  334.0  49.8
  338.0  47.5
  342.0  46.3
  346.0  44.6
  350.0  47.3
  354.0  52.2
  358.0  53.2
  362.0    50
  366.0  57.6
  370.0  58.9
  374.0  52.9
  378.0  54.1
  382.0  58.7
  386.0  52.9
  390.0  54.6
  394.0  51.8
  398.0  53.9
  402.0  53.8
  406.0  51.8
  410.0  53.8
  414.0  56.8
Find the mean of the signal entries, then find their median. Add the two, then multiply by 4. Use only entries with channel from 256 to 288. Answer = 497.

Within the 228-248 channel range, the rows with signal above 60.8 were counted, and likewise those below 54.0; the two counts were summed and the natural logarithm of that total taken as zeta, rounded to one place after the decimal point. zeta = 1.6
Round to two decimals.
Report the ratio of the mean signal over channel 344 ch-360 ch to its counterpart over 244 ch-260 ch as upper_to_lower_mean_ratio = 0.73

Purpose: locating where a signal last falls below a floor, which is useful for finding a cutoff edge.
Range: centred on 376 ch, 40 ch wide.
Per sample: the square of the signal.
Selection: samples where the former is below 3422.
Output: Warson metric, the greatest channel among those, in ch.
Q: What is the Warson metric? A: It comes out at 394.0 ch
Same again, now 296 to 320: 310.0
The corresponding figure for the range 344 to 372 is 366.0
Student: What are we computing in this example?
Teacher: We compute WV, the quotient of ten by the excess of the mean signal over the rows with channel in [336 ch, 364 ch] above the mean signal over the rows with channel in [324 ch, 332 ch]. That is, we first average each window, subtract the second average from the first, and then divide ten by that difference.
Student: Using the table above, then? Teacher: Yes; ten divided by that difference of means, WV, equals -1.0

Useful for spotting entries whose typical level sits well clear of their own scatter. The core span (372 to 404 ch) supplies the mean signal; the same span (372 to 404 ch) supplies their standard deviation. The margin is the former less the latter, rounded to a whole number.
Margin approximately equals 52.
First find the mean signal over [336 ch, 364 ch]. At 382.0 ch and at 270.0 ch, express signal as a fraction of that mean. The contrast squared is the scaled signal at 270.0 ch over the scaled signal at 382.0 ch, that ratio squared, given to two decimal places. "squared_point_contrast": 1.05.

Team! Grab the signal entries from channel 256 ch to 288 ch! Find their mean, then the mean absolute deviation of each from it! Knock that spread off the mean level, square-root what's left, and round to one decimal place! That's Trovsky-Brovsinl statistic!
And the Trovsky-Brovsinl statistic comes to 7.8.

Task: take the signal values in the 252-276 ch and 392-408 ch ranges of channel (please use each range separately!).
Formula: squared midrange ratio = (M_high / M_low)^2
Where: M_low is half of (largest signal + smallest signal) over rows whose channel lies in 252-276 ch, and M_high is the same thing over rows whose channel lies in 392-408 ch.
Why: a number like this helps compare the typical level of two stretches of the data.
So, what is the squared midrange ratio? 0.68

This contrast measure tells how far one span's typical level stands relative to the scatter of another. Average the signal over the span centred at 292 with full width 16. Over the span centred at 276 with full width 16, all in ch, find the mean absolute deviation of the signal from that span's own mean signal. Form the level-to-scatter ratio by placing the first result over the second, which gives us 64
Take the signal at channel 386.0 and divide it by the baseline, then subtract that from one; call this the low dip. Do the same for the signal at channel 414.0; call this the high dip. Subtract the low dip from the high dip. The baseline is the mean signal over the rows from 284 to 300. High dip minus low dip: -0.07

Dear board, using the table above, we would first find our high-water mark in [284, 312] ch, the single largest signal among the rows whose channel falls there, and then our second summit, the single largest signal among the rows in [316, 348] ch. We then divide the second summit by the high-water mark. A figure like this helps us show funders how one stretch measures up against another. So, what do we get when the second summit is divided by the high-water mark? 0.98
